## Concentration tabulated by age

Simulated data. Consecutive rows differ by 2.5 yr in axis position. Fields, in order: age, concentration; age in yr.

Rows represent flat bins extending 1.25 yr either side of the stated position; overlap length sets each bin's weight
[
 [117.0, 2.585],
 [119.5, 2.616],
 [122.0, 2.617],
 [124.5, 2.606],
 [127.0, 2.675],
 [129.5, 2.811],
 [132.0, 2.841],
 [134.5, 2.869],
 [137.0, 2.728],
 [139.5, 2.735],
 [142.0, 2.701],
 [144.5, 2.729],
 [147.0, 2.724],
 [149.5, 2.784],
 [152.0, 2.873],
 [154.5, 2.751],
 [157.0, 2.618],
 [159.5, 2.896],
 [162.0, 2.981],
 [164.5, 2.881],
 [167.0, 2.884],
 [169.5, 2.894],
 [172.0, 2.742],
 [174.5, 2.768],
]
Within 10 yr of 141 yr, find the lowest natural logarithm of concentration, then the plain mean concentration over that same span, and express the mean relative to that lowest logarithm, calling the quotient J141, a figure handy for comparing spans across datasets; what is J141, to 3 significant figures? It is 2.78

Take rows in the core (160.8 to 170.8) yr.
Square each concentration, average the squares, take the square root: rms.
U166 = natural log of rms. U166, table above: 1.07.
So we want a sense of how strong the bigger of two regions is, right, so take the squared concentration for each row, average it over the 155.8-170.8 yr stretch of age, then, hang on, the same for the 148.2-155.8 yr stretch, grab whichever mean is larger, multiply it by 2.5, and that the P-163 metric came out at 20.5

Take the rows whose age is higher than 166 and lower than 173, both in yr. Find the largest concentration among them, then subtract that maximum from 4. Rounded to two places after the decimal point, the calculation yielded 1.11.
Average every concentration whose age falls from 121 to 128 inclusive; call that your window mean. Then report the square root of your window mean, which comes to 1.62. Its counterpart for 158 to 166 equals 1.71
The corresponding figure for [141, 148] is 1.65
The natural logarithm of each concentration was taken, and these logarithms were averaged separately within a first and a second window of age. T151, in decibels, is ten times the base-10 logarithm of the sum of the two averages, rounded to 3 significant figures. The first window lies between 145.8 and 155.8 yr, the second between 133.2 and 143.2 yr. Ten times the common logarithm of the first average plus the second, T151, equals 3.09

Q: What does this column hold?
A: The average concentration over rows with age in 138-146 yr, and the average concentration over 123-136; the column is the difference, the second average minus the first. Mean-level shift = 0.04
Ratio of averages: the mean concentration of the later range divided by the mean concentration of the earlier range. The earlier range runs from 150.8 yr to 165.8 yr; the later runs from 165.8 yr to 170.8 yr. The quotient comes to 1.02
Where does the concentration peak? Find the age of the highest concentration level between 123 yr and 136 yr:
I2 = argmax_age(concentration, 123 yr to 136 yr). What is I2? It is 134.5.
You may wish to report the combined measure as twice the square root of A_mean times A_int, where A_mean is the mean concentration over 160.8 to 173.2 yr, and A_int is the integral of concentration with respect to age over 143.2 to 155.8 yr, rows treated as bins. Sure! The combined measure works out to 20.0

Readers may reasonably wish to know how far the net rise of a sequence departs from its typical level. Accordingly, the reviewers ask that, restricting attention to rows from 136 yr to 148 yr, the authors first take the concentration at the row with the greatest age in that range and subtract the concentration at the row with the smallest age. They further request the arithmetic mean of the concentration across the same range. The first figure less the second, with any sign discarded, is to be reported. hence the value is 2.7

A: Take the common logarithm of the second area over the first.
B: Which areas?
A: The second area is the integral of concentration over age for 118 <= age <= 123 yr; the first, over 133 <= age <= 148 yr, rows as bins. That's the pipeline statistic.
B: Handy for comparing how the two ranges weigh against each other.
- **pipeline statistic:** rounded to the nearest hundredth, -0.50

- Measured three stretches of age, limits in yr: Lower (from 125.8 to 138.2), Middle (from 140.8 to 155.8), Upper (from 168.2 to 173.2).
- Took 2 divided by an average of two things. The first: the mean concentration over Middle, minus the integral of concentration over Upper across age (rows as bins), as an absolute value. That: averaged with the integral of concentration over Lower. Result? 0.087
